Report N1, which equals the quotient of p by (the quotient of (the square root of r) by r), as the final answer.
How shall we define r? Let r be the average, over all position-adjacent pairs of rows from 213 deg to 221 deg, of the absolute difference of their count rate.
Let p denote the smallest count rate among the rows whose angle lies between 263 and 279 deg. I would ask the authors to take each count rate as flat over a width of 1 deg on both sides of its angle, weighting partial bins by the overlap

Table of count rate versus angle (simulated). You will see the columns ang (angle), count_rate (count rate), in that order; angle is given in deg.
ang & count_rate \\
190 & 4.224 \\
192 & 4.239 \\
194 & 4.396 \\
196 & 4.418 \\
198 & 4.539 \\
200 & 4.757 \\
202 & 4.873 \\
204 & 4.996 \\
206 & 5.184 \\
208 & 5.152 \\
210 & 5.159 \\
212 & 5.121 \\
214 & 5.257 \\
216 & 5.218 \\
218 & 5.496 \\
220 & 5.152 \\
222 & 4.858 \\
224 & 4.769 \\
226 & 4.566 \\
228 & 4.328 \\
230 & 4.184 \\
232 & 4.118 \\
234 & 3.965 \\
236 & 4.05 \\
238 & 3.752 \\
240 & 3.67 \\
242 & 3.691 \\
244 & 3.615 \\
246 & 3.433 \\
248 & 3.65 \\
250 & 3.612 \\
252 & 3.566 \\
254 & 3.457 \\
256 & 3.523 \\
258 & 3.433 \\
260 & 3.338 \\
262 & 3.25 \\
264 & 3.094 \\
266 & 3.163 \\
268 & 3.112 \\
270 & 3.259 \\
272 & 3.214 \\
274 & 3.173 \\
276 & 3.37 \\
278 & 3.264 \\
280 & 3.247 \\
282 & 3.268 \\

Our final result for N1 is 1.45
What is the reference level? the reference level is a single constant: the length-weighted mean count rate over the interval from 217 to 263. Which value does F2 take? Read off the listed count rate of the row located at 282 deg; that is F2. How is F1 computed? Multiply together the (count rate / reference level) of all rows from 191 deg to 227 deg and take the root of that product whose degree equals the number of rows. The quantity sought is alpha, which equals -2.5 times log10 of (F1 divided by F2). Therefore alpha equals 1.1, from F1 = 1.23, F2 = 3.268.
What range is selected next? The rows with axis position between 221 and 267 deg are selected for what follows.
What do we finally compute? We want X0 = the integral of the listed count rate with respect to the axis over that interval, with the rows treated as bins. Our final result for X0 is 174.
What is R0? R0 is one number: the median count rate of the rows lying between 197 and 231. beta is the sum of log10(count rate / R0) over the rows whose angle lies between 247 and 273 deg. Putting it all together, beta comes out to -2.2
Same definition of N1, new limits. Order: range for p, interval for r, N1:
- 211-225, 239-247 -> 1.45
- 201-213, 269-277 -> 1.50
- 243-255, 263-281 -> 1.00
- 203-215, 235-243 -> 1.83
